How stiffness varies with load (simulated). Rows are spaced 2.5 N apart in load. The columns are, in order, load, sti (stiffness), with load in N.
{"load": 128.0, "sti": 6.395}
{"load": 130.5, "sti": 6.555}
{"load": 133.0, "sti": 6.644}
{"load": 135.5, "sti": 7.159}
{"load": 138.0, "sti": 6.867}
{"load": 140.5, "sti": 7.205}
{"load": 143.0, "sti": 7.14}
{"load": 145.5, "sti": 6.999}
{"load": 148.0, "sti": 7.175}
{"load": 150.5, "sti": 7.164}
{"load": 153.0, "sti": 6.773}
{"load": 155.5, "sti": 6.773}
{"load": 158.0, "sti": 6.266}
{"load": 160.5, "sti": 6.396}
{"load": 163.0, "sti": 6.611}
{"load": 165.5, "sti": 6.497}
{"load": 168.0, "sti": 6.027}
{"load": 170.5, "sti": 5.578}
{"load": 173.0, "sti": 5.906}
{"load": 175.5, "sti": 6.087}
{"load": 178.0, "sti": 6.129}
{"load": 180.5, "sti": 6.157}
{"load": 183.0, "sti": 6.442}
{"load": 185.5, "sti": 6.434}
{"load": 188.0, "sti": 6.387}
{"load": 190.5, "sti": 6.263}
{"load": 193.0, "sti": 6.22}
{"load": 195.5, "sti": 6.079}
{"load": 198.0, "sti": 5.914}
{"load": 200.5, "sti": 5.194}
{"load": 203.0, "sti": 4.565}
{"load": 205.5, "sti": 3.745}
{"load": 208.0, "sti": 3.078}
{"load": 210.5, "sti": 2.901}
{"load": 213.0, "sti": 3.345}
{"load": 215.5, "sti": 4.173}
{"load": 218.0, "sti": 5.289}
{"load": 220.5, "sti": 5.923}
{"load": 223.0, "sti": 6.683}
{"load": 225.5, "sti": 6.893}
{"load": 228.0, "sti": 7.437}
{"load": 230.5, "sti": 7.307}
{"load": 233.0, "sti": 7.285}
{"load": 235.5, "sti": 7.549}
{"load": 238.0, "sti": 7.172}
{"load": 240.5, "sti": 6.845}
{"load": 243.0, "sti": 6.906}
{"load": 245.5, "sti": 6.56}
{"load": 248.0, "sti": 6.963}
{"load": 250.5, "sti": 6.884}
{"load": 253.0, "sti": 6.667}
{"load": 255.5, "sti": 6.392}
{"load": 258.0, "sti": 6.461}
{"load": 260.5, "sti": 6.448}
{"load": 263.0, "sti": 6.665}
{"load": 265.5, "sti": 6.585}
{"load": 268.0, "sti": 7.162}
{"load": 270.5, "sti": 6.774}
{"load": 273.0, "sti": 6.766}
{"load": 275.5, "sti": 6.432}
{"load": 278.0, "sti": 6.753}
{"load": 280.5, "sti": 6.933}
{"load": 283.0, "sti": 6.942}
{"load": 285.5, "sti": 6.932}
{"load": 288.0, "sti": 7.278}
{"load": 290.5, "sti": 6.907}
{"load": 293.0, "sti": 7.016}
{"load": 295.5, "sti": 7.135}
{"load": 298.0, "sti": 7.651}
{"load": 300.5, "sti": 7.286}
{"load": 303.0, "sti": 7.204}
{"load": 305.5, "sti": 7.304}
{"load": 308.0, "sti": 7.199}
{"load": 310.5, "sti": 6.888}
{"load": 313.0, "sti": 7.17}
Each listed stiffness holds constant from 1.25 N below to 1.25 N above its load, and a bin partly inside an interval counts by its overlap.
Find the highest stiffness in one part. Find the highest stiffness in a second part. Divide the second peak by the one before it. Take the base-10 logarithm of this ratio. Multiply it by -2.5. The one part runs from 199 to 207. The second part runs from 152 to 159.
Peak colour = -0.29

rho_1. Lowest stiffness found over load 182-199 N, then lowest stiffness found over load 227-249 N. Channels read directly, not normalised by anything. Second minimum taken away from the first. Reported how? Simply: -0.6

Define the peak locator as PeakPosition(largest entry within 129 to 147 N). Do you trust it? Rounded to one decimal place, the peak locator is 140.5 N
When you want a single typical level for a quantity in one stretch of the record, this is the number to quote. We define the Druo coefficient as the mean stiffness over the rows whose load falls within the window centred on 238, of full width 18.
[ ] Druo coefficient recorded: 7.1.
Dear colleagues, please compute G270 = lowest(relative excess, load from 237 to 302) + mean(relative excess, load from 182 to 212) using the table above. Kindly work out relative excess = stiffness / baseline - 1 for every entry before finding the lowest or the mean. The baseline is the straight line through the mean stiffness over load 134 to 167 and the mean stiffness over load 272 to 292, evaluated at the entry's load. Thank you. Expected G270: -0.30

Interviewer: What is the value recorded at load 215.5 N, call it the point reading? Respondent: 4.173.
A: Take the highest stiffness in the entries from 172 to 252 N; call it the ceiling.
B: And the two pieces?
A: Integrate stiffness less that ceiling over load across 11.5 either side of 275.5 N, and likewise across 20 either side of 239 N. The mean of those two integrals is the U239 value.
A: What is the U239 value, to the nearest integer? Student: -22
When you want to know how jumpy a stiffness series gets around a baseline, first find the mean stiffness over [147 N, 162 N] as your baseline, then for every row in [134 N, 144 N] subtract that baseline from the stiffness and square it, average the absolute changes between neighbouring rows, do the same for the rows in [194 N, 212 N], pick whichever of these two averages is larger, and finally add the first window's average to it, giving 2.5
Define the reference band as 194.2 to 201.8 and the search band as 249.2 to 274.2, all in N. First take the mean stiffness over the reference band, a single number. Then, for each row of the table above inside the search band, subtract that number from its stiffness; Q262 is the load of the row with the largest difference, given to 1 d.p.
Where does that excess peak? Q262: 268.0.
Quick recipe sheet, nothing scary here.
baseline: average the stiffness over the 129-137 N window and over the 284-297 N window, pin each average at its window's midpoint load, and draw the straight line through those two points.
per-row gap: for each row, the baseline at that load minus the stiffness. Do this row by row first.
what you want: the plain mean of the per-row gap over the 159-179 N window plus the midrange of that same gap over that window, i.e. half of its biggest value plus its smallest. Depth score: 1.4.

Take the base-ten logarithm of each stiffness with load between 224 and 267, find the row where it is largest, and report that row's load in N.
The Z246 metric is 235.5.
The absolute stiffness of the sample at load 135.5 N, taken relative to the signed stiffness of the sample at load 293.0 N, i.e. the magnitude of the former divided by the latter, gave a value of 1.02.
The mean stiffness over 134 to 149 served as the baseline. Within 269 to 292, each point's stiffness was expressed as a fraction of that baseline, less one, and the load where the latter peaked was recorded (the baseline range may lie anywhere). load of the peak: 288.0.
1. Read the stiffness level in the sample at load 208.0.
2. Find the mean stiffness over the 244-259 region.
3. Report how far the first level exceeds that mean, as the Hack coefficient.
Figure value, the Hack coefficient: -3.6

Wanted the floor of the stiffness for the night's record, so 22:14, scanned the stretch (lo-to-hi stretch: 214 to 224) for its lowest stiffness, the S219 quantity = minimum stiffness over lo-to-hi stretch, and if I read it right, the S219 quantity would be 4.173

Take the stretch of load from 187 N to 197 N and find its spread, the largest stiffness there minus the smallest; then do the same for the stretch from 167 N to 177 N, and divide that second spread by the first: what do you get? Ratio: 1.7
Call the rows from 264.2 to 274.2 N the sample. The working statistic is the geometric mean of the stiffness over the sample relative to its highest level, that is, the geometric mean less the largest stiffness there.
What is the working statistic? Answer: -0.34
